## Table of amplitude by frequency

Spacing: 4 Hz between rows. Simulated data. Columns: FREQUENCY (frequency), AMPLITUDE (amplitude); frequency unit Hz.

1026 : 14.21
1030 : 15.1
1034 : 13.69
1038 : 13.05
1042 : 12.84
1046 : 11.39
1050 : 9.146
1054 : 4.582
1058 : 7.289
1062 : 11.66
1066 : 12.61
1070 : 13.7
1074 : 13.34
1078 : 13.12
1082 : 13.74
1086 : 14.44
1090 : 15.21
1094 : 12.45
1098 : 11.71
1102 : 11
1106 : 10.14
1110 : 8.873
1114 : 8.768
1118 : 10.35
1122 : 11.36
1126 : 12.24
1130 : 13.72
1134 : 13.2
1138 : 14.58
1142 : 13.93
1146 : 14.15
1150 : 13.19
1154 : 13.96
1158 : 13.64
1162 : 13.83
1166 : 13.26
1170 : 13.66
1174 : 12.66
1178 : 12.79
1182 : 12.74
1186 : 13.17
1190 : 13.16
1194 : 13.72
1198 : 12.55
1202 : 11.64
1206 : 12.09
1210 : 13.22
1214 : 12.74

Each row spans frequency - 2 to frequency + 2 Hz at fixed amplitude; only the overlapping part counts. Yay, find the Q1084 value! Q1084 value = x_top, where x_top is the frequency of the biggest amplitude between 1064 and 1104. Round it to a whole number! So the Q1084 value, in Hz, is 1090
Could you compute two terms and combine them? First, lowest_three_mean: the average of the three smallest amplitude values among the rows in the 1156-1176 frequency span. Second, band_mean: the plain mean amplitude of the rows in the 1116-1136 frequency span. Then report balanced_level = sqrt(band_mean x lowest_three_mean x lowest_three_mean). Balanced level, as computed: 46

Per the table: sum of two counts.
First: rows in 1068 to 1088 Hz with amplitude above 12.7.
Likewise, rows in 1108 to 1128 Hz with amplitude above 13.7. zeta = 5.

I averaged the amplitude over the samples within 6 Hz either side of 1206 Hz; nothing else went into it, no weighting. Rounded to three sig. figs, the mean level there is 12.3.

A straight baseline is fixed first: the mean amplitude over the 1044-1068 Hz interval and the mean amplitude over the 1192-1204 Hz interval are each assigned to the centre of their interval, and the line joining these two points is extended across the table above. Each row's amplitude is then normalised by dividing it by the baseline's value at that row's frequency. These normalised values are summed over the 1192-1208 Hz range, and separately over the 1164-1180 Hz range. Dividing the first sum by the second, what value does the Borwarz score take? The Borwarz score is 0.91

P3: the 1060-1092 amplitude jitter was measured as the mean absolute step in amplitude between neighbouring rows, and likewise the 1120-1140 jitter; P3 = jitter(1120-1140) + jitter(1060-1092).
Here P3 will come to 1.7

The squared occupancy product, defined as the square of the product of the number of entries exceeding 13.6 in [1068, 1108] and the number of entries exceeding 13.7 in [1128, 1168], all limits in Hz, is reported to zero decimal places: 576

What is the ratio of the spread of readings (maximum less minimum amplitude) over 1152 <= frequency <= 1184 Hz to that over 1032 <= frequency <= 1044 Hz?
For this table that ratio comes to 1.5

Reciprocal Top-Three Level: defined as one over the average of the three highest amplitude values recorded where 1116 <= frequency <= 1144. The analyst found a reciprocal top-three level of 0.071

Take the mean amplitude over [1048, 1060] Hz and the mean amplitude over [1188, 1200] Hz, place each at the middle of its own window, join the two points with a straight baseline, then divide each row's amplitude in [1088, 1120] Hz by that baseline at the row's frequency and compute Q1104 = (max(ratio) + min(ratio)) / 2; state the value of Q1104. 1.34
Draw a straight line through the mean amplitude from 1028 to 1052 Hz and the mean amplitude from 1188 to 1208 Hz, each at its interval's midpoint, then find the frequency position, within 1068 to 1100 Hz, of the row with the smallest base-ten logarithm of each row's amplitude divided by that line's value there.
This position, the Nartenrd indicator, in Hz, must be 1098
